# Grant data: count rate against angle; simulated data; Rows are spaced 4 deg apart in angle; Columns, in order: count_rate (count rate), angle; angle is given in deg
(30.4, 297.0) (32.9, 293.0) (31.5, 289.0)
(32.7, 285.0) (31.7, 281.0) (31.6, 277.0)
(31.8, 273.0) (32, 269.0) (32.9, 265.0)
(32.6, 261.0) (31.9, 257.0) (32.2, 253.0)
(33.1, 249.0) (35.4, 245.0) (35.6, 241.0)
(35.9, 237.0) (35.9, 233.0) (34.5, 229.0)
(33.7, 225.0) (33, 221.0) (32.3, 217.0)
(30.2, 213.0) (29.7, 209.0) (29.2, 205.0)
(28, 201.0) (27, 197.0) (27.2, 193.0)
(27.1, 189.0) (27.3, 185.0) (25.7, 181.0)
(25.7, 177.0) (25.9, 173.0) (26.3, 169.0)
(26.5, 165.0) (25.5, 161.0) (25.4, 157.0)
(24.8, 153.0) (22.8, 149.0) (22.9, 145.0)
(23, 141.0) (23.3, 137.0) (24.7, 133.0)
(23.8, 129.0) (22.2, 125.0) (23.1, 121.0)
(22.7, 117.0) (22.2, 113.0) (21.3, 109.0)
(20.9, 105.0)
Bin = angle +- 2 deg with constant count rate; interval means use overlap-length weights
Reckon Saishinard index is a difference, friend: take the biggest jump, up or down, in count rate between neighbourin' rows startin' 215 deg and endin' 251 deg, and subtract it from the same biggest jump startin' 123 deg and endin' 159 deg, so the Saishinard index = -0.3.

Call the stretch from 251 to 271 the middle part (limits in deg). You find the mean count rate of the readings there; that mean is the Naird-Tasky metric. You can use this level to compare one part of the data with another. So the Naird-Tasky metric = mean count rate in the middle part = 32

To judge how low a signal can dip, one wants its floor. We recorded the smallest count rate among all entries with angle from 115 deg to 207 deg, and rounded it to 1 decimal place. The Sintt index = 22.2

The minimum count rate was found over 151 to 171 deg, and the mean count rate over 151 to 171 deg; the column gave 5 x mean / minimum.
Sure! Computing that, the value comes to 5.18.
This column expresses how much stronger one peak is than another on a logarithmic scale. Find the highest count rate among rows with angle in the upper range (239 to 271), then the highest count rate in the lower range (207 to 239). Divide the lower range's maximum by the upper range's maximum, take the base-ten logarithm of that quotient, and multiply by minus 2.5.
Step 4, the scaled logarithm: -0.01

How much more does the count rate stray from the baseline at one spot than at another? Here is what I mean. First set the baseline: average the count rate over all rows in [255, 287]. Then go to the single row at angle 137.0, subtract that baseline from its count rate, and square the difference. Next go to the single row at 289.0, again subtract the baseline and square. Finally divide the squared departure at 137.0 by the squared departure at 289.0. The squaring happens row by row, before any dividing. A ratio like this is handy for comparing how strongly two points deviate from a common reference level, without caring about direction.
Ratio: 185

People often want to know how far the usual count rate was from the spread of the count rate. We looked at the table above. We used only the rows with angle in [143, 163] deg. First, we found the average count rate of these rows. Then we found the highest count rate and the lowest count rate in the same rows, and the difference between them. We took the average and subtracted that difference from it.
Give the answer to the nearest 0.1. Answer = 21.6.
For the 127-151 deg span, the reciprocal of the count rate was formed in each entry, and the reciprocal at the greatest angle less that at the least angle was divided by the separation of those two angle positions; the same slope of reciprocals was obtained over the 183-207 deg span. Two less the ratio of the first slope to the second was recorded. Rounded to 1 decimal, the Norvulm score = 2.8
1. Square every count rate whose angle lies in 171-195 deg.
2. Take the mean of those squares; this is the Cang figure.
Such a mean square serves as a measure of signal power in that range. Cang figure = 702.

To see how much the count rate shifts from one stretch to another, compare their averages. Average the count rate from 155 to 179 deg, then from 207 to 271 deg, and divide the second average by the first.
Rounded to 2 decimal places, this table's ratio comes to 1.28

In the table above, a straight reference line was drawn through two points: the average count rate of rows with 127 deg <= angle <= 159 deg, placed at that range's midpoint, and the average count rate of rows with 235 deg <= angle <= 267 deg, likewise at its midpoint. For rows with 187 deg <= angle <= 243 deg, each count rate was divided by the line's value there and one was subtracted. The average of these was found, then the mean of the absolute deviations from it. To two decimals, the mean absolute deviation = 0.06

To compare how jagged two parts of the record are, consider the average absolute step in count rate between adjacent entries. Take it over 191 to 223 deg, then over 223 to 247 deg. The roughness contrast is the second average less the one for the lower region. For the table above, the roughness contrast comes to -0.35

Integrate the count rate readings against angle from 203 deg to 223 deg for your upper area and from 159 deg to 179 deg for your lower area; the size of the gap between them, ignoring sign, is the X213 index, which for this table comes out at 98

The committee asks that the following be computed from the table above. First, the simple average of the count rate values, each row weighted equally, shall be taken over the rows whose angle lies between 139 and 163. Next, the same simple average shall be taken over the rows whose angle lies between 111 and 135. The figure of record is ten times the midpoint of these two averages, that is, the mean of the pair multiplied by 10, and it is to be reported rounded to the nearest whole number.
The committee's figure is 236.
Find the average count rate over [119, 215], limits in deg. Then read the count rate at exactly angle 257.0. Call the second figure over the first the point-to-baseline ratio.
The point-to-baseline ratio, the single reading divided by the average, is 1.24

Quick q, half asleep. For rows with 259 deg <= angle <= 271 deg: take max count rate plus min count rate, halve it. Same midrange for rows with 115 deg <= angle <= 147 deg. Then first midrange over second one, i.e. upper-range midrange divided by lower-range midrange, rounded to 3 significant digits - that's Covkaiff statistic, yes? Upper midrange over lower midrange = 1.38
